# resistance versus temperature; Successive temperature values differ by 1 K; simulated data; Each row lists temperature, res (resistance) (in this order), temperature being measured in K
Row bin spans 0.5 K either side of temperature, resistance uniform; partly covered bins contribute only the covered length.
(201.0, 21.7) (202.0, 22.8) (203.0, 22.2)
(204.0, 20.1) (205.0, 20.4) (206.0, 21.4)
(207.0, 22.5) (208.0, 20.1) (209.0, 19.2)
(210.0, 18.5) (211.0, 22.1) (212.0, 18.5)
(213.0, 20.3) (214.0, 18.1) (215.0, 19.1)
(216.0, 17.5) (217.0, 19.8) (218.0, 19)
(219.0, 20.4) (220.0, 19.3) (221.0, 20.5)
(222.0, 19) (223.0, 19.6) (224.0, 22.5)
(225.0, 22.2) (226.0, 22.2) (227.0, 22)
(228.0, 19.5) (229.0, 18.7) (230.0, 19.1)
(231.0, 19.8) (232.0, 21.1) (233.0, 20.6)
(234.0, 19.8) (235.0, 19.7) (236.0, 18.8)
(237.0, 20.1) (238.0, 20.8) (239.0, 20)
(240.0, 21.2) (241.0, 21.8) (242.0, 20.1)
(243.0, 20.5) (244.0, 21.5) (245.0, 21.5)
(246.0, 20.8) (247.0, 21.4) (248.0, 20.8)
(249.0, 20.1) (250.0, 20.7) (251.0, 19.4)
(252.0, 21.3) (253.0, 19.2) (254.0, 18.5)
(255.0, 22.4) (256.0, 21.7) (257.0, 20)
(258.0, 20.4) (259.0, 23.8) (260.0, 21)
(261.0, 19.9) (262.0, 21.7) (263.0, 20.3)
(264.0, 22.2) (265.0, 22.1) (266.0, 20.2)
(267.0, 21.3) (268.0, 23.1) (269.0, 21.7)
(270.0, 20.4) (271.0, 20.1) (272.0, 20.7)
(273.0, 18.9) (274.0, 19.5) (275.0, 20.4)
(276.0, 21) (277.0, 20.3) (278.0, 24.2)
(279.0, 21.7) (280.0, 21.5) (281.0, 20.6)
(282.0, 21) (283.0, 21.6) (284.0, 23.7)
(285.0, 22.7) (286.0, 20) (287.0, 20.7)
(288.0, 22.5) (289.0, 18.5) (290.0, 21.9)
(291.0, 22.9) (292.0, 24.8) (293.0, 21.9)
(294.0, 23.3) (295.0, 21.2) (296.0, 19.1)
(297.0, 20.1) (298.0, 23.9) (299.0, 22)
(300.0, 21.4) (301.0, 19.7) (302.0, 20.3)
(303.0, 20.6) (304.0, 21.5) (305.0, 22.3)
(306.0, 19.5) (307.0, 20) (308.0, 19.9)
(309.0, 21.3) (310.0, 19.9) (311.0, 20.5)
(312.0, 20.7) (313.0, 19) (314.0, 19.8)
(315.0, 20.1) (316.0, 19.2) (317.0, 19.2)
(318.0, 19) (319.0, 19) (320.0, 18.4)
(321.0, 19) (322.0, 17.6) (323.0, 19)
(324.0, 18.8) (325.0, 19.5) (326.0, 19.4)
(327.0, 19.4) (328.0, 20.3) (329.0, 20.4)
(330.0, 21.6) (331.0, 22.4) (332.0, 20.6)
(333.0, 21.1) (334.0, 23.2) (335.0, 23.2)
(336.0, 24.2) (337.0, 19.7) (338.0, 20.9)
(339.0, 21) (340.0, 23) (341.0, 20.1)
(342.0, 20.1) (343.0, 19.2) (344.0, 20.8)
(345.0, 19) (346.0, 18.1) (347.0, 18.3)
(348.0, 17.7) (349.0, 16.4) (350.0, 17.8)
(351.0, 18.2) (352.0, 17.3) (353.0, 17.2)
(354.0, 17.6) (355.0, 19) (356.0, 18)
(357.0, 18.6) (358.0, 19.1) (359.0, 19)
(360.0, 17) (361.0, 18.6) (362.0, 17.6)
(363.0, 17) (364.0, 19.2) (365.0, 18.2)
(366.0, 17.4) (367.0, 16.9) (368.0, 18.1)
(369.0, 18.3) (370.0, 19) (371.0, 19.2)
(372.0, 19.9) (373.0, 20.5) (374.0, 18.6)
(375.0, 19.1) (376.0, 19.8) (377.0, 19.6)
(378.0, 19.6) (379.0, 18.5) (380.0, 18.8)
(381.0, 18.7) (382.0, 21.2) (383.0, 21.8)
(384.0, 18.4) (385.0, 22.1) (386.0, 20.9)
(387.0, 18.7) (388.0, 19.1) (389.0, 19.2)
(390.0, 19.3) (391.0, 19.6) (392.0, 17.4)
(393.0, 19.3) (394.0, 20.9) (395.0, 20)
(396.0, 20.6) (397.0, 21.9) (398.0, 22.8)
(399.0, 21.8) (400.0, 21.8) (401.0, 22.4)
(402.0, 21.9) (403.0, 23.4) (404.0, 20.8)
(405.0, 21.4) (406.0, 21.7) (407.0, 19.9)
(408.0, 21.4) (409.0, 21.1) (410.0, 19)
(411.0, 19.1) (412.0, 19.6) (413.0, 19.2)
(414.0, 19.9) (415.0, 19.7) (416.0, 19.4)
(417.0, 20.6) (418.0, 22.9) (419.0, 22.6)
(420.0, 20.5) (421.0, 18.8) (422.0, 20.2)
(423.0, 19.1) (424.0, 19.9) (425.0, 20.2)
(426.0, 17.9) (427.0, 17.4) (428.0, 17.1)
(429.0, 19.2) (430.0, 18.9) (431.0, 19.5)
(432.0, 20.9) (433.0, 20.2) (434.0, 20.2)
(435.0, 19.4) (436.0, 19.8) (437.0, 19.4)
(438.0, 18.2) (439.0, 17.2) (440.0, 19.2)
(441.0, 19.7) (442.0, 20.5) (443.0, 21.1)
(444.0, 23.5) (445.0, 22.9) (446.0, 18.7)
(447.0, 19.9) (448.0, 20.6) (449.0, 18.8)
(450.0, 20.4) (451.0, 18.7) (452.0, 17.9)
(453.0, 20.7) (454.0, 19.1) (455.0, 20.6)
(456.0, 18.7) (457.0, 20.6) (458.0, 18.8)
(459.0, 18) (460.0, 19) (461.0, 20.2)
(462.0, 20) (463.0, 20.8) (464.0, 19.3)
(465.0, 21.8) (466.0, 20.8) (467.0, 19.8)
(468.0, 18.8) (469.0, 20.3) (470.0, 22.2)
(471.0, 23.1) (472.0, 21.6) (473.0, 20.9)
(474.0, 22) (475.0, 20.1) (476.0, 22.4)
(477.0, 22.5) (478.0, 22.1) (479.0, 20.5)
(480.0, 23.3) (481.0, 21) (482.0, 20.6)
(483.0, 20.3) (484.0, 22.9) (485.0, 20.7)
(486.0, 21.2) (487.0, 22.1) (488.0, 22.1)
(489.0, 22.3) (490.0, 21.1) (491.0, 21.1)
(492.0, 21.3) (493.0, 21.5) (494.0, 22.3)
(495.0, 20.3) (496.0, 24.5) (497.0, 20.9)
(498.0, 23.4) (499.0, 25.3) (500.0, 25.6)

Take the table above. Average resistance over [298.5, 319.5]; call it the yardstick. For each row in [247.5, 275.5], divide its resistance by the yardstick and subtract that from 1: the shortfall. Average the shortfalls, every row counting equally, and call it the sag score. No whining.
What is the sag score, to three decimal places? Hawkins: -0.027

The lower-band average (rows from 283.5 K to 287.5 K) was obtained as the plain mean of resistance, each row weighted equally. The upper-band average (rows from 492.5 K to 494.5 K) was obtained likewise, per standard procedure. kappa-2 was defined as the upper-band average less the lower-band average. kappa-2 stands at 0.1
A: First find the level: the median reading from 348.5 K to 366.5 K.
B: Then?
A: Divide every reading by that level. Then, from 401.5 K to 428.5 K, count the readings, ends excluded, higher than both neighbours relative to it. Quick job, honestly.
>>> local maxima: 8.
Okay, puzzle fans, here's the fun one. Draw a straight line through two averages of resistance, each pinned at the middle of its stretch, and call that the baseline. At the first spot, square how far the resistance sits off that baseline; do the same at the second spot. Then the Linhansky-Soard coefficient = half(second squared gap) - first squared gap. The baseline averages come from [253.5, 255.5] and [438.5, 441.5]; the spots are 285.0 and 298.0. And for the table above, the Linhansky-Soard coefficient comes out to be 1.0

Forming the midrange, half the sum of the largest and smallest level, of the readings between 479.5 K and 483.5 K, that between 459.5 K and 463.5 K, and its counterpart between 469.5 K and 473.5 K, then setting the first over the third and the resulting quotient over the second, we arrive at 0.0498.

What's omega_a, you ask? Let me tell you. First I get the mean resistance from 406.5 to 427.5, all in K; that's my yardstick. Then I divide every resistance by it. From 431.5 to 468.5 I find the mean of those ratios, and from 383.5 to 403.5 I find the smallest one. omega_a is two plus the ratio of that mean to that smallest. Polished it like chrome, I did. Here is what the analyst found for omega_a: 3.14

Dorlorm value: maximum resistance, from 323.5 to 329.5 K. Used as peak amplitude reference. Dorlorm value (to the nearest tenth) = 20.4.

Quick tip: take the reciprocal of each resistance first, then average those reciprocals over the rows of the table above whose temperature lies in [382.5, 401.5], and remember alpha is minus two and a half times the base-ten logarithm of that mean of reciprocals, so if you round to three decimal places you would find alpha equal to 3.269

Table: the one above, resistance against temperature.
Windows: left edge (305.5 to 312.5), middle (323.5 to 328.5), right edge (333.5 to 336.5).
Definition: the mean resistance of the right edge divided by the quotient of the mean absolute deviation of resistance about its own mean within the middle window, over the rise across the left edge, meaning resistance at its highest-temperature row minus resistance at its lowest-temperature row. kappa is 84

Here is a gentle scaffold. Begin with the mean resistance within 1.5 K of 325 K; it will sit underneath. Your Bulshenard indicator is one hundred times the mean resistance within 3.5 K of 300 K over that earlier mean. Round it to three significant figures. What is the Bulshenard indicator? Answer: 110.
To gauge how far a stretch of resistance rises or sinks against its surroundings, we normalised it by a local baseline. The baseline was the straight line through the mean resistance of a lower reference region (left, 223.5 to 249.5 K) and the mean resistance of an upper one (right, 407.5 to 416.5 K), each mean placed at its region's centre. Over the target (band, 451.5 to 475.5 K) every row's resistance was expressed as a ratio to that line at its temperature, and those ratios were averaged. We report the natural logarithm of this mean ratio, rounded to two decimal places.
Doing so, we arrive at 0.03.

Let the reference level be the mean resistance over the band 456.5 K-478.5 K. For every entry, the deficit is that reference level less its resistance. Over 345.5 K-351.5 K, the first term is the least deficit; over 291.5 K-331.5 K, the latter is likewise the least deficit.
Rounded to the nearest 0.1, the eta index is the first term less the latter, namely 6.5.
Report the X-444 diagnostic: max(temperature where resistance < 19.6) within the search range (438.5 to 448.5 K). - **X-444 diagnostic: 446.0 K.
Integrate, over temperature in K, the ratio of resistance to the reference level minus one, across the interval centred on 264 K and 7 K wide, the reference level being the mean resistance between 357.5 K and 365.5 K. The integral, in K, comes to 1.1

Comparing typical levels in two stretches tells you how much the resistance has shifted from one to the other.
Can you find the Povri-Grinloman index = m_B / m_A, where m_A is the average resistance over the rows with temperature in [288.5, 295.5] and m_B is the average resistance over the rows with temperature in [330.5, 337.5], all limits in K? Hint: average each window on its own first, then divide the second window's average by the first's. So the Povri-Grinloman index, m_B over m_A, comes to 1.00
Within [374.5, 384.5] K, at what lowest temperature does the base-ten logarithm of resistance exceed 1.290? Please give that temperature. 376.0 K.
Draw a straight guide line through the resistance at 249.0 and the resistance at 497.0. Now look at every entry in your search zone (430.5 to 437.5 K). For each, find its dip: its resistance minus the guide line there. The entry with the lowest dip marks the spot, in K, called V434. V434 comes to 437.0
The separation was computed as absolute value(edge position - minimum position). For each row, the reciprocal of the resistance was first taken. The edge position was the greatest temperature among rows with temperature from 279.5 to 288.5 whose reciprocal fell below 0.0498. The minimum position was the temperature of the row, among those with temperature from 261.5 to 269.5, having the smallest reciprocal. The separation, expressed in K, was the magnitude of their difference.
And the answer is 20 K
